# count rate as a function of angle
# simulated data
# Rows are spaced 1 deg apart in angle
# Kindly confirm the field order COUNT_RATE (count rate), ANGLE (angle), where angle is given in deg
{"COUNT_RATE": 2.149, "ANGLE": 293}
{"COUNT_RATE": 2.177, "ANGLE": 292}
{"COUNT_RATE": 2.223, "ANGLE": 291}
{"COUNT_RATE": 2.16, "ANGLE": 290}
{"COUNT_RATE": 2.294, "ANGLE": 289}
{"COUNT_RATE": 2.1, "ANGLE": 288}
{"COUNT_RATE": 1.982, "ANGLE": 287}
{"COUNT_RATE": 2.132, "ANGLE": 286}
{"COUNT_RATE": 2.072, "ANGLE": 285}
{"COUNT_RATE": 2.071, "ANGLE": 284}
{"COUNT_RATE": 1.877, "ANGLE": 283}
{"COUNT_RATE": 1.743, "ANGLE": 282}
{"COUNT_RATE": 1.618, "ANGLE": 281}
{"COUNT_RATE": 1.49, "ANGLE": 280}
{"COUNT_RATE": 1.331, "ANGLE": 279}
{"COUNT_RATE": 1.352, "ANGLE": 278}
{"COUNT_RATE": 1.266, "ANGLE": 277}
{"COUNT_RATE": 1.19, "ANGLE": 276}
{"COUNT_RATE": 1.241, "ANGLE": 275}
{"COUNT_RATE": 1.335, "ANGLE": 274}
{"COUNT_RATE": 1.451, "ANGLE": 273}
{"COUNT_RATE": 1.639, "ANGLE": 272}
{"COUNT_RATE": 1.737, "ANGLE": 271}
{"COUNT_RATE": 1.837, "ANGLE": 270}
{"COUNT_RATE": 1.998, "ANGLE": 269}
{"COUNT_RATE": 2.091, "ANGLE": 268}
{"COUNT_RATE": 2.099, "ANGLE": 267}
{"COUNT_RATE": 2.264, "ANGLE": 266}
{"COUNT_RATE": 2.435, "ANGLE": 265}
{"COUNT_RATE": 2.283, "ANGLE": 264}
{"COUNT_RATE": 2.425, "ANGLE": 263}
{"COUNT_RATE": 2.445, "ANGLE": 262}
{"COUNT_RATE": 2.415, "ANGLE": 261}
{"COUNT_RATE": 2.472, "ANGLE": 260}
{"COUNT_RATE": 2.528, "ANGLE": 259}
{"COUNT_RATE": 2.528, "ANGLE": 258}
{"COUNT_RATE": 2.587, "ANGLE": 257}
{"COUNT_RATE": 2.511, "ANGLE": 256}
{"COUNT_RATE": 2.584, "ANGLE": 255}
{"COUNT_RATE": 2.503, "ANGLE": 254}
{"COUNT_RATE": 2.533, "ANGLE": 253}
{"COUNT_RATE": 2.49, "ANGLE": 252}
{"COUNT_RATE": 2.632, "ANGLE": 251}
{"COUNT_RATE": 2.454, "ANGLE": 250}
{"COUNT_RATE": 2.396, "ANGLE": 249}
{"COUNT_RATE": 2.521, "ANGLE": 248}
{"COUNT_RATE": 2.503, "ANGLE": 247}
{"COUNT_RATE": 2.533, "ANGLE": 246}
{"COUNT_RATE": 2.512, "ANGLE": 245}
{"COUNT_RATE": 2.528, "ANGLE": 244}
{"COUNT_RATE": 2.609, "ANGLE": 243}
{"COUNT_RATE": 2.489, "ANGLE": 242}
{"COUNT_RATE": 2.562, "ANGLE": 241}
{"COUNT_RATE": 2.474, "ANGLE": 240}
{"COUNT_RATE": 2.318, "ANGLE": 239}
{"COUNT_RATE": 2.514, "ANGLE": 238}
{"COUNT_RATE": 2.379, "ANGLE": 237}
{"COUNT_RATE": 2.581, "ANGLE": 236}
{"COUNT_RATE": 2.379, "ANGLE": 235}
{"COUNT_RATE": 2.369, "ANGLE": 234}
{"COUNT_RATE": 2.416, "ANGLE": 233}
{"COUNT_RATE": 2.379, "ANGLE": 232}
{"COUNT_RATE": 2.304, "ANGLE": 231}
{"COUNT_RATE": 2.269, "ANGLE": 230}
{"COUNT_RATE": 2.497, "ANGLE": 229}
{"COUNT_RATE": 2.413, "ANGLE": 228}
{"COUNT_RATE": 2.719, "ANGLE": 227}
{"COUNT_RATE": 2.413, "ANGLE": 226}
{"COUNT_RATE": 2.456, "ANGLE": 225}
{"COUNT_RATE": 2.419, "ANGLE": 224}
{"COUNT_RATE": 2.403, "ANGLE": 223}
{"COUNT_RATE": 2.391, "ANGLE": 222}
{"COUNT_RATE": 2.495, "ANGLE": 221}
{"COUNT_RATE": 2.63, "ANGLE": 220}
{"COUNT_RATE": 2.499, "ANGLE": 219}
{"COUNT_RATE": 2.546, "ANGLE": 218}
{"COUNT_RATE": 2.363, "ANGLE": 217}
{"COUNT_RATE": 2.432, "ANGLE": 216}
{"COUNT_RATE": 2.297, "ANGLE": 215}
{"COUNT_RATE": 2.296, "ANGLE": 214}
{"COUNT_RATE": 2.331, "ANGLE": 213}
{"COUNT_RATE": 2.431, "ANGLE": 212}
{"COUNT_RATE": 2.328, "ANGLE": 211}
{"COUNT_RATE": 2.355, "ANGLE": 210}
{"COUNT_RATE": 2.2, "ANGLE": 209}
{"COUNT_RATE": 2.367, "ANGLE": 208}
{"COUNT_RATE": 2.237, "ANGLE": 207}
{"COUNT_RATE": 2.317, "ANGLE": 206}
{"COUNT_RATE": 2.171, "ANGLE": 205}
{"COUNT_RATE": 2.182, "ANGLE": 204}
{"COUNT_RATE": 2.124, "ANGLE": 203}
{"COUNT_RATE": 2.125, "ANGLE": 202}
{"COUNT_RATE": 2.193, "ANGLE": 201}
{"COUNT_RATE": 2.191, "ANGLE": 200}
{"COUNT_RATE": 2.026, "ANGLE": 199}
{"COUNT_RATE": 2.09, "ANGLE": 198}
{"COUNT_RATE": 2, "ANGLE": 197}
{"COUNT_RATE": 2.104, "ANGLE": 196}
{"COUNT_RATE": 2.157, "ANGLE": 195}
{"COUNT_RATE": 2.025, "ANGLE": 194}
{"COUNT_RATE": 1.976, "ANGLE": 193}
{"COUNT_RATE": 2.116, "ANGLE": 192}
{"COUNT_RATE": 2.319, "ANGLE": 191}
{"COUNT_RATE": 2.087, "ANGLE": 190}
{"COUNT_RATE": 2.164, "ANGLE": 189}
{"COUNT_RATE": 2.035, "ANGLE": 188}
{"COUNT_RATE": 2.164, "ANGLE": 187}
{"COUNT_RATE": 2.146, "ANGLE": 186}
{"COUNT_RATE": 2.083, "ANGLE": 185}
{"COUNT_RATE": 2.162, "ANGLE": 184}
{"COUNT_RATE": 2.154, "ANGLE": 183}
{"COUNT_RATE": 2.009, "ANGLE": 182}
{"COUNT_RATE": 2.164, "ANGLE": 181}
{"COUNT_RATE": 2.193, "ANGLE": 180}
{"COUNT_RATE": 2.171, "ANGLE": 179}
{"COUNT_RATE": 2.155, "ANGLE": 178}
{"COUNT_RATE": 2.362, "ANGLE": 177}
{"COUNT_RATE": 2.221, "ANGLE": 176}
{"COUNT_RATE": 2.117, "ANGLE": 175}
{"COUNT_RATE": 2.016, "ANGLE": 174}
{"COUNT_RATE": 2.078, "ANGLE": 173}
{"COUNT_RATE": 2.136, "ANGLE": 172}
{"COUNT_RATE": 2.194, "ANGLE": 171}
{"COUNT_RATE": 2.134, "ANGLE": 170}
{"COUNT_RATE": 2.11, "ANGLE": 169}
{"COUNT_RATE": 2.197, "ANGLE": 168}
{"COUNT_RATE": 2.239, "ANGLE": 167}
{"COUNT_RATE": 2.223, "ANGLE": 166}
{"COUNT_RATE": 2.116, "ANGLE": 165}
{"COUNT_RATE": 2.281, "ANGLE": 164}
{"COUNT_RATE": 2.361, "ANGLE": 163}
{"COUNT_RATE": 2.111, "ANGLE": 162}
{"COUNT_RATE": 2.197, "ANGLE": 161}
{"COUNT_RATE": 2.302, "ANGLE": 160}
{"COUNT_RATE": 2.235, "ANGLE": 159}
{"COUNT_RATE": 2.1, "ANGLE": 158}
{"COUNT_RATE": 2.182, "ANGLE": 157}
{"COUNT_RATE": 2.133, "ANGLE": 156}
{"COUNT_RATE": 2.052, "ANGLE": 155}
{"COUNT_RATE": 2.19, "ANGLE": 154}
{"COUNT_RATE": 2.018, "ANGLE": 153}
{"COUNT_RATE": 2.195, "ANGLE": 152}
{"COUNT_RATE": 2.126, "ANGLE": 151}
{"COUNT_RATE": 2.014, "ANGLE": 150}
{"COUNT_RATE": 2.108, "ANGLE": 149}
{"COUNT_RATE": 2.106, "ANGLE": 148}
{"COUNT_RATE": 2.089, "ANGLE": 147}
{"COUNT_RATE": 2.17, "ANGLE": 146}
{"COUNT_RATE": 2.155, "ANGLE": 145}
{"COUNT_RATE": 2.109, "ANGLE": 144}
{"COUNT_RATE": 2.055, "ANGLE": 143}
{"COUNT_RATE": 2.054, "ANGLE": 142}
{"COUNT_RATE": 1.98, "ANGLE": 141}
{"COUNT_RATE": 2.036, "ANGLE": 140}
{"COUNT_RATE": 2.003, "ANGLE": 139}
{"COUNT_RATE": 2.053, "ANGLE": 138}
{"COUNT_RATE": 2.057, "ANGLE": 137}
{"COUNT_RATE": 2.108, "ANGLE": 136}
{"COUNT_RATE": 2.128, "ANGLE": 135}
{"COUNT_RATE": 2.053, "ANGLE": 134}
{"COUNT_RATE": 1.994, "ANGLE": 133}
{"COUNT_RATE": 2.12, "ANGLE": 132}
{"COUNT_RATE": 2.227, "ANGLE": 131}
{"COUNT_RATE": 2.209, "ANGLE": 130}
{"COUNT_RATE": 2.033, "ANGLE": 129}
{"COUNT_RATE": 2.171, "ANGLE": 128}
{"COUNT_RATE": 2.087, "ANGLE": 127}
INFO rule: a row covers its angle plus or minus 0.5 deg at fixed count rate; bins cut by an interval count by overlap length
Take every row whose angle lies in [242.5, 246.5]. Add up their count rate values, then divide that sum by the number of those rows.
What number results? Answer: 2.55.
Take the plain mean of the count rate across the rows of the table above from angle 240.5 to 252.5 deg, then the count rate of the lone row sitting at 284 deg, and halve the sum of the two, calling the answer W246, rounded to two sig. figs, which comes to 2.3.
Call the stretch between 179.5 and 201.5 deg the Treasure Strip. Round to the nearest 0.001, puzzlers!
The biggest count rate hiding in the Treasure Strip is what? 2.319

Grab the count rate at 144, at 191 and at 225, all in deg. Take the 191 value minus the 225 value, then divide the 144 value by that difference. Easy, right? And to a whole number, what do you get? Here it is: -15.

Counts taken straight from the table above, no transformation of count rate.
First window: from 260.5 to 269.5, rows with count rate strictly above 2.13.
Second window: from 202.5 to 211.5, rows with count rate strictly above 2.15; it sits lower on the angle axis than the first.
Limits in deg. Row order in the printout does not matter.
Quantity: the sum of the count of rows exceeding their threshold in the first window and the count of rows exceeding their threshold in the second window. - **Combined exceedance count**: 14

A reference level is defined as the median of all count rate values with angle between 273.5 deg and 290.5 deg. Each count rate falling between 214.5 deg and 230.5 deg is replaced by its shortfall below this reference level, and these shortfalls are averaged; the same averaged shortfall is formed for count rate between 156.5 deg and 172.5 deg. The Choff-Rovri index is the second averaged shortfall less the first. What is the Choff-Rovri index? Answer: 0.26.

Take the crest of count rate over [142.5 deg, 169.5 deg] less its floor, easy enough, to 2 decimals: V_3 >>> 0.35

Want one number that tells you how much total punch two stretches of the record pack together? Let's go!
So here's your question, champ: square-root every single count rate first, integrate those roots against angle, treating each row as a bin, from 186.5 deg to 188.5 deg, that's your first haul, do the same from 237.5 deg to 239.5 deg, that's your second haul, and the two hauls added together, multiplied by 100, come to 601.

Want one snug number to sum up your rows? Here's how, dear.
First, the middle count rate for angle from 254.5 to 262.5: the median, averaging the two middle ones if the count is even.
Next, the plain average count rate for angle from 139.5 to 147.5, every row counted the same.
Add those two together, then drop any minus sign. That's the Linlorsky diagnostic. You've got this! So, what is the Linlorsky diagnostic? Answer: 4.6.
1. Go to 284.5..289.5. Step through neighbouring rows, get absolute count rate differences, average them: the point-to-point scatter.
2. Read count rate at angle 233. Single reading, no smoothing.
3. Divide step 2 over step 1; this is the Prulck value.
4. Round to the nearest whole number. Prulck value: 19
